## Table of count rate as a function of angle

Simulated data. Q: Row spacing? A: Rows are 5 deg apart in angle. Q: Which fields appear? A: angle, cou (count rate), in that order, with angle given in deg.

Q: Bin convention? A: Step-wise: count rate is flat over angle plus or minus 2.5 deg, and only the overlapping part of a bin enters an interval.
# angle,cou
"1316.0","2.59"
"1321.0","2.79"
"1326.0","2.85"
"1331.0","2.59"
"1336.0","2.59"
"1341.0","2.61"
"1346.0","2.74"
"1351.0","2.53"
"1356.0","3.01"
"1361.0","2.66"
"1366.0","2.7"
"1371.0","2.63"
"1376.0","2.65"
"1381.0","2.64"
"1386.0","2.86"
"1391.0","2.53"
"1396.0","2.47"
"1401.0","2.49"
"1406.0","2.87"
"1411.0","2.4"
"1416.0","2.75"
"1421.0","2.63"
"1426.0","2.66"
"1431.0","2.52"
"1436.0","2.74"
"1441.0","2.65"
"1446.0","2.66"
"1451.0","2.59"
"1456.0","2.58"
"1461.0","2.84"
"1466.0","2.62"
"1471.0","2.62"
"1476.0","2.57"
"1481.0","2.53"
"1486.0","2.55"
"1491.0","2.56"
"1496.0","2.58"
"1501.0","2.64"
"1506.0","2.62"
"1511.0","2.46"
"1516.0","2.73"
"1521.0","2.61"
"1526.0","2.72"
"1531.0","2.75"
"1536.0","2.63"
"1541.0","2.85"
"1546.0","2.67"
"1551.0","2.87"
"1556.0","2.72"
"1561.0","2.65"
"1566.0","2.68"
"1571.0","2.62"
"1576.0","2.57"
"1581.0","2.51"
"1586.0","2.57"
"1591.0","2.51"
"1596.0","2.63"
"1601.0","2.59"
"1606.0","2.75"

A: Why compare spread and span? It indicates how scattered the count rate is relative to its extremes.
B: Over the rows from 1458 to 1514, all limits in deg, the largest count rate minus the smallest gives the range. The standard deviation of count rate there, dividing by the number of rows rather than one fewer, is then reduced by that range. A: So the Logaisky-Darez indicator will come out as -0.289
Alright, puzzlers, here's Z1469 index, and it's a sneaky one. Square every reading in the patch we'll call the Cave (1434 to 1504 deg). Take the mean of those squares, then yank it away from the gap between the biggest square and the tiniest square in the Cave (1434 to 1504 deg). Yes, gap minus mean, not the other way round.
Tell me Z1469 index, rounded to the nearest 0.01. -5.22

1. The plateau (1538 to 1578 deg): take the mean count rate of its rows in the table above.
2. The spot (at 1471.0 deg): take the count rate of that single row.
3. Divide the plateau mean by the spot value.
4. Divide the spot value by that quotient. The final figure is 2.54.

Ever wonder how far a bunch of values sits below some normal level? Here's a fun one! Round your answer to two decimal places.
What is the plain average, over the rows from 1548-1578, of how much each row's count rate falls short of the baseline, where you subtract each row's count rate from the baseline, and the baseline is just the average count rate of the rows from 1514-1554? 0.04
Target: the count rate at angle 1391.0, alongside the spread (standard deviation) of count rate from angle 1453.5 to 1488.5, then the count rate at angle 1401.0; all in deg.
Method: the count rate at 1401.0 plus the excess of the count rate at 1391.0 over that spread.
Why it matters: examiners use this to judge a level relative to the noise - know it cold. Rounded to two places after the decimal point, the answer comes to 4.92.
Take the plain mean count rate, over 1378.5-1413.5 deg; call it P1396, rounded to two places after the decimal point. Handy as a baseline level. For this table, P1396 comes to 2.61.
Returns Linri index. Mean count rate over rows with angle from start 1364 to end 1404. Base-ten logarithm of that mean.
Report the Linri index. 0.419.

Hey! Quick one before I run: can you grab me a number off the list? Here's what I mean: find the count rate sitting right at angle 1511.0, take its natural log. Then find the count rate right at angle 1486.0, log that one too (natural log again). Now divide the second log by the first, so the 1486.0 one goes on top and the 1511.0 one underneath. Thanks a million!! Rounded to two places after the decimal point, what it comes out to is 1.04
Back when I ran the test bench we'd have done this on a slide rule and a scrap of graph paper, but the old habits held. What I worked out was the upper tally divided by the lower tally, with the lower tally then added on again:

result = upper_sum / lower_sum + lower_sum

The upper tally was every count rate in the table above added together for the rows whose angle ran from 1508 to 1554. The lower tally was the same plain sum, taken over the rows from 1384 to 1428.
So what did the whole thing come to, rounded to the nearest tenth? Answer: 24.7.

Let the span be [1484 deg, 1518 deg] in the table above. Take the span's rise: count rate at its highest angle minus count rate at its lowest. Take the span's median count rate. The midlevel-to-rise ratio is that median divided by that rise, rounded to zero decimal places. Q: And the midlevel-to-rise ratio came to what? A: 14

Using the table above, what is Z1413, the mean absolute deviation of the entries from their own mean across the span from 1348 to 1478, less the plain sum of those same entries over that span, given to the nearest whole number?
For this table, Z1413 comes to -69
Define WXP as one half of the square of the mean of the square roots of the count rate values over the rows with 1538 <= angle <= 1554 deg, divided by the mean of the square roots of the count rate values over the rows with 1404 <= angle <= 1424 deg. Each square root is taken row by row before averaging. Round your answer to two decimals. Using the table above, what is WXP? 0.86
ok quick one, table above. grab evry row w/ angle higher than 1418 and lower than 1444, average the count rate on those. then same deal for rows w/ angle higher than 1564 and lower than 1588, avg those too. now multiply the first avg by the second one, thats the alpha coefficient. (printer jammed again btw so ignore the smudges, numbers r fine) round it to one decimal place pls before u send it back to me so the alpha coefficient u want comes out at 6.8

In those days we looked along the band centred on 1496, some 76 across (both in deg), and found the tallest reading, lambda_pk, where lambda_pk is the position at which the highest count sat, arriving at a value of 1461.0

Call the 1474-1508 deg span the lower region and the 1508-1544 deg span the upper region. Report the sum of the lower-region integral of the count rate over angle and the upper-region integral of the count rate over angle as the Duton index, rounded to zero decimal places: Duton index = 184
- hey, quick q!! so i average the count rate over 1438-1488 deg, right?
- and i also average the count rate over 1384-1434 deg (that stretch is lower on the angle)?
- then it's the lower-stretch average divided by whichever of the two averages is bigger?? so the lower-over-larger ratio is 1.00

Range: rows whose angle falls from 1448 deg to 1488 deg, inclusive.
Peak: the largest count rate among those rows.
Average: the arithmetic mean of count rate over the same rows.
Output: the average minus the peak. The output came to -0.23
